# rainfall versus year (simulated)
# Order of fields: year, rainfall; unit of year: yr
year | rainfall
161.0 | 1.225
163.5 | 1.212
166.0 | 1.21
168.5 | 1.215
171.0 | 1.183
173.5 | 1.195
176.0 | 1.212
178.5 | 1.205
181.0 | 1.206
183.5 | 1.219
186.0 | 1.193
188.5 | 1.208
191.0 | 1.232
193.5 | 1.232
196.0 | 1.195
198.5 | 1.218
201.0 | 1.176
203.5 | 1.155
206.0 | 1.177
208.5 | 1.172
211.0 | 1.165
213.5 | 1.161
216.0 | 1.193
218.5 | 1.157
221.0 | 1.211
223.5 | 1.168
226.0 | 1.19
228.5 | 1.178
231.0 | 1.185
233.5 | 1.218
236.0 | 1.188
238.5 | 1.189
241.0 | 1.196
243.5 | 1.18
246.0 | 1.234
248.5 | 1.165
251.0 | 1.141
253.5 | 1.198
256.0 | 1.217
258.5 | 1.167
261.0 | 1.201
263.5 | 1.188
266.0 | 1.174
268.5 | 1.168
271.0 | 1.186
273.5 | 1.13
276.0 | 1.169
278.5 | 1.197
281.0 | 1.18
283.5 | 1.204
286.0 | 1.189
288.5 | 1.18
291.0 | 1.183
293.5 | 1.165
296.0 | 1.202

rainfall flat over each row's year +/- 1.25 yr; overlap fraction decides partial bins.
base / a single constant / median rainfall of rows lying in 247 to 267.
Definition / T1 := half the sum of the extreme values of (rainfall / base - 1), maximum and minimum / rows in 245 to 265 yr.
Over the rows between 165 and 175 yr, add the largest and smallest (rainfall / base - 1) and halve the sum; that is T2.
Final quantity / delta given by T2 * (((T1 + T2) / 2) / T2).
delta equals 0.0104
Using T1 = 0.006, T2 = 0.015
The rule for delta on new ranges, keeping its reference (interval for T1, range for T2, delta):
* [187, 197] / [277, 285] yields 0.0184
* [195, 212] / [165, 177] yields 0.0099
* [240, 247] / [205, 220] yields 0.0085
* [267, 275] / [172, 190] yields 0.0008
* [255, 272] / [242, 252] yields 0.0074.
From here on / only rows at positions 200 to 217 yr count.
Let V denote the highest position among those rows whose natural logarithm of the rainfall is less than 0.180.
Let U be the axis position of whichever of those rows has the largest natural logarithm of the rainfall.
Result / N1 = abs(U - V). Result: 0.0 yr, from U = 216.0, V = 216.0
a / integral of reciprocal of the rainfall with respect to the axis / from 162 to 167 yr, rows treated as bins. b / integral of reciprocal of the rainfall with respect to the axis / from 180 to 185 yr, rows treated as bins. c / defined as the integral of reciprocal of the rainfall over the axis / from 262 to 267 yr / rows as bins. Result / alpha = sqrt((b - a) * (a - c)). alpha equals 0.005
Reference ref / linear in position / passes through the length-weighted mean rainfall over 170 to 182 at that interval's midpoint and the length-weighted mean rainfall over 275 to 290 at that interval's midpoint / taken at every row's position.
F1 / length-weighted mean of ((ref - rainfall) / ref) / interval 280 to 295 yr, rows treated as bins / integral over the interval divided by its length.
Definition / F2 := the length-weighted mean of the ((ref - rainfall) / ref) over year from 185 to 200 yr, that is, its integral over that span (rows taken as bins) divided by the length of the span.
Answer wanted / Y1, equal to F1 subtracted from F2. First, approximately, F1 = 0.002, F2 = -0.0120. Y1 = -0.014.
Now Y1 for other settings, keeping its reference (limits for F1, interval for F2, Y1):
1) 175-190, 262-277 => 0.022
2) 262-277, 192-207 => -0.012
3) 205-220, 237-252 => -0.015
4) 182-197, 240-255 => 0.017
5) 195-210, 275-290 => -0.013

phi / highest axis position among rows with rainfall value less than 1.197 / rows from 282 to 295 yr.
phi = 293.5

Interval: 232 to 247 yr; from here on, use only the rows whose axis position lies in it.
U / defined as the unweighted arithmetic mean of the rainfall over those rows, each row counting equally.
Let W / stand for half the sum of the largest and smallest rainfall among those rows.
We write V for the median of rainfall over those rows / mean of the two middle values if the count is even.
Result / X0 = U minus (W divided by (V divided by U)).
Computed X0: -0.015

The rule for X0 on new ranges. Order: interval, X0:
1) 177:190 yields 0.000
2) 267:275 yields 0.010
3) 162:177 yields 0.012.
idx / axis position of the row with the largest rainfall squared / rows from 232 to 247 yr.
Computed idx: 246.0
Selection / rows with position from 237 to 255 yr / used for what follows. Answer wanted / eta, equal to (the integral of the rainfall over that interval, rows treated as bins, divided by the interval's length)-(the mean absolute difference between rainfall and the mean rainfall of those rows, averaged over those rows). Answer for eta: 1.17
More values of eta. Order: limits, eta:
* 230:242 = 1.19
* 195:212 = 1.16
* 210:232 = 1.16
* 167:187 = 1.19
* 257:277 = 1.16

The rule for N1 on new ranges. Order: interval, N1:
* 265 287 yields 2.5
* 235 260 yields 12.5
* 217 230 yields 7.5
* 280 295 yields 10.0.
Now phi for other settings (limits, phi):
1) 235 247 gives 243.5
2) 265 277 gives 276.0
